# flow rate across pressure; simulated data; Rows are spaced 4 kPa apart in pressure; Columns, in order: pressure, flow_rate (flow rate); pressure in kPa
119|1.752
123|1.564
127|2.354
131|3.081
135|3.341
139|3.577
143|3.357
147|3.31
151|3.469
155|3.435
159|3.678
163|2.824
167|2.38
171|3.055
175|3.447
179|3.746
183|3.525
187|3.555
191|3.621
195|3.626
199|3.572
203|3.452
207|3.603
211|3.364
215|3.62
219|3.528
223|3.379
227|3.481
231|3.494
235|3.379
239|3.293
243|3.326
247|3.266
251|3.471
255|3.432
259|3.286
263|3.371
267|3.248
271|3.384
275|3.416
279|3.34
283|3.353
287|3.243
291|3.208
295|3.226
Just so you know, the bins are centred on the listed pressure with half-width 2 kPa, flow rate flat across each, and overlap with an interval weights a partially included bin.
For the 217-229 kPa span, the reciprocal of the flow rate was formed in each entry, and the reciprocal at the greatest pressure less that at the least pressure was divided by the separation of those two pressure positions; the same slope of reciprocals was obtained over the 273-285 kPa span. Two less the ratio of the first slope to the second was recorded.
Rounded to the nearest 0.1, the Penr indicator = 1.3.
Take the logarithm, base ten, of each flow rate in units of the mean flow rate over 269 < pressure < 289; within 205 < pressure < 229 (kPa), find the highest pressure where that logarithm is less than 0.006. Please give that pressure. 223 kPa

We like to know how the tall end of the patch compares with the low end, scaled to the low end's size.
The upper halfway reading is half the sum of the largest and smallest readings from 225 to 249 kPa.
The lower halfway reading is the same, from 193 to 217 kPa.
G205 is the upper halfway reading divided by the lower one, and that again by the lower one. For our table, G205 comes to 0.28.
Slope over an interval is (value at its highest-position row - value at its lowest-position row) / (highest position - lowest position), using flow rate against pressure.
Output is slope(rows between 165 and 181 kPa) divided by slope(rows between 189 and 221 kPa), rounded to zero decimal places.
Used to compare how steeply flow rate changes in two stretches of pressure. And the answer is -34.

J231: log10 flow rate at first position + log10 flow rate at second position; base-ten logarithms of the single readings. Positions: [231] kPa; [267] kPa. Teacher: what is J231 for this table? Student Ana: 1.05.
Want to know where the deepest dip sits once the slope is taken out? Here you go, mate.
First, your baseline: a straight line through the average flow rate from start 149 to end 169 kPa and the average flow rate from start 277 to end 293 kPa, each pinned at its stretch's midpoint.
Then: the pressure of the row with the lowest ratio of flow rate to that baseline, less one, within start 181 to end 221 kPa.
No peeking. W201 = 211 kPa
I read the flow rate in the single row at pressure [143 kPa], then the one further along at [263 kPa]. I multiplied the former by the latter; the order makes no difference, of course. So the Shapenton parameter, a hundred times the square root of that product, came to 336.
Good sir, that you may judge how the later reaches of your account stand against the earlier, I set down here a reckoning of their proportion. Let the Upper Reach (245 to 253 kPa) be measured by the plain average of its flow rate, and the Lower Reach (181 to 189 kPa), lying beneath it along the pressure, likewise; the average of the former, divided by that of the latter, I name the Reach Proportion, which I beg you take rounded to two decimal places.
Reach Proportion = 0.95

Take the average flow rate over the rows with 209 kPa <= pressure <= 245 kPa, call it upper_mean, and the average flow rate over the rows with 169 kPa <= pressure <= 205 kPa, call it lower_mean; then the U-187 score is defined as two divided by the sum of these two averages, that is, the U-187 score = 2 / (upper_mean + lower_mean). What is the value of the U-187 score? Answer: 0.288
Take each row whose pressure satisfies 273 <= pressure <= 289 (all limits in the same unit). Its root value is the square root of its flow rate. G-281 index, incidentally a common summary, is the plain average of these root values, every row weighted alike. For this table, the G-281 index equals 1.827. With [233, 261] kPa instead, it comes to 1.830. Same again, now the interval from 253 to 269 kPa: 1.826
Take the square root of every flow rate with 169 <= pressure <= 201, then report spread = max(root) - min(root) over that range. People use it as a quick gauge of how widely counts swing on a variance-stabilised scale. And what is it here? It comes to 0.19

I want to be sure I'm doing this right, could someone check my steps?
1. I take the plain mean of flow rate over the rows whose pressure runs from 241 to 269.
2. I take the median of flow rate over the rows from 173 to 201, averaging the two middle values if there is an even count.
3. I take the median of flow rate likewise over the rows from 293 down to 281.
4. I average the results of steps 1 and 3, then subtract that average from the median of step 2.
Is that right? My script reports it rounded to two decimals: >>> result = 0.28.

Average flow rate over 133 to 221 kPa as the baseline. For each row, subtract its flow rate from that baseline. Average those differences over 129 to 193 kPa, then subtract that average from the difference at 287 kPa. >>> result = 0.09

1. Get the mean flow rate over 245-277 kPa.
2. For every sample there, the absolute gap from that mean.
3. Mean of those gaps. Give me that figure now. 0.069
